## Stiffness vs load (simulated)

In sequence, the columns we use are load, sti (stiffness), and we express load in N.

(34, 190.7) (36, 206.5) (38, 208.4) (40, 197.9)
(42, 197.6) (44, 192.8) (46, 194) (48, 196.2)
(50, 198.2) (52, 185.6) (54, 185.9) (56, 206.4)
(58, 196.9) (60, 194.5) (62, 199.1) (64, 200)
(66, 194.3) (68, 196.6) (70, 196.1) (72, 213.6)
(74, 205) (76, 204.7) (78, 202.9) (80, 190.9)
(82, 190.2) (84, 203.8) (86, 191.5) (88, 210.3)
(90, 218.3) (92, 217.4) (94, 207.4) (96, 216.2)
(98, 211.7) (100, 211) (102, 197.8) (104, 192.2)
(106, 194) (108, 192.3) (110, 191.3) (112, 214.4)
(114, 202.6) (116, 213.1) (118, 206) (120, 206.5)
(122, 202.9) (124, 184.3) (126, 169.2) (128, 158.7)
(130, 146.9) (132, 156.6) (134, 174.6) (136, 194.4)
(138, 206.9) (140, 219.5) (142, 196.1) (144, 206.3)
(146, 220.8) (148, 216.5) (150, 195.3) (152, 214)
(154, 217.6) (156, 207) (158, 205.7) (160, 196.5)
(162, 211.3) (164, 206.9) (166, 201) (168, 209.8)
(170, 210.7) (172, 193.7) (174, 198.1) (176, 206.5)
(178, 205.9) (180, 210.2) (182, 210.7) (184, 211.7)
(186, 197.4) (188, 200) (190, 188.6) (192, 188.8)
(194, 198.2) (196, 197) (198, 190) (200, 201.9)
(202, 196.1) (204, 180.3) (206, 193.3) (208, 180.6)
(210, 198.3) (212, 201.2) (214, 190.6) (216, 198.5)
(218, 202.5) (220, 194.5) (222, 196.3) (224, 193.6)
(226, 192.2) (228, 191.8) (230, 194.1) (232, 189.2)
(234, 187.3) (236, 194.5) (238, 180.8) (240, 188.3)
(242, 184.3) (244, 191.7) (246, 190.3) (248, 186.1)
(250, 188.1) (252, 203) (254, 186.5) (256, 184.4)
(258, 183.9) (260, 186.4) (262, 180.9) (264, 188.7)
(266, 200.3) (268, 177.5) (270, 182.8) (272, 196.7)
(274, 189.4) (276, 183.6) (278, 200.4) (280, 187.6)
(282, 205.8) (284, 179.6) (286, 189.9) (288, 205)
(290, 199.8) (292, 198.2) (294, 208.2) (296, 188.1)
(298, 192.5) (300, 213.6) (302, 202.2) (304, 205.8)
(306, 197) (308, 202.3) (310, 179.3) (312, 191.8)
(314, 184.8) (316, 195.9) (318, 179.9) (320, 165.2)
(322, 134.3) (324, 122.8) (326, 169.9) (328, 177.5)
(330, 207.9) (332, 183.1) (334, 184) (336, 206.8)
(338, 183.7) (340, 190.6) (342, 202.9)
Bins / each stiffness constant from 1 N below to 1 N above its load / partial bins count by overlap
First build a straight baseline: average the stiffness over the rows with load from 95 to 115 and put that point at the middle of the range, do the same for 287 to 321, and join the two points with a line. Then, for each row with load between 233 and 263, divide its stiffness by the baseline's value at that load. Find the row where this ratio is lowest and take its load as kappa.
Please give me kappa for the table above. 238 N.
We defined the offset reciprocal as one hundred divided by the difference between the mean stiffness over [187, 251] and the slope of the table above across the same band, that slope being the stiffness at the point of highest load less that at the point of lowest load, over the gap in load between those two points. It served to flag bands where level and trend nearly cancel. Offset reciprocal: 0.520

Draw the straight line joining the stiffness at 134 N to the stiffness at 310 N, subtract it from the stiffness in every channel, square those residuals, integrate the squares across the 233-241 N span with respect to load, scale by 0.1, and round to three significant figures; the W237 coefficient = 105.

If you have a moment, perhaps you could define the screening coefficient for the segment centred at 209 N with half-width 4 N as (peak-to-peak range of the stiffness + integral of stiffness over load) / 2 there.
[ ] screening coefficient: 784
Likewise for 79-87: 783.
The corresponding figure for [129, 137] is 696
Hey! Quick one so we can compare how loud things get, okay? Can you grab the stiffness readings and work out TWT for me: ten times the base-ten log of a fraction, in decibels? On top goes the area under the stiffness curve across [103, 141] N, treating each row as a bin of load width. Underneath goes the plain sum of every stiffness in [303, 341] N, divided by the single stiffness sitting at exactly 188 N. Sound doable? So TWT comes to 26.2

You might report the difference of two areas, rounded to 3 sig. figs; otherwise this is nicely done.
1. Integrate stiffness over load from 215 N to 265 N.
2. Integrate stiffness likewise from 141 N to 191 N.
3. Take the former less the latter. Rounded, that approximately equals -761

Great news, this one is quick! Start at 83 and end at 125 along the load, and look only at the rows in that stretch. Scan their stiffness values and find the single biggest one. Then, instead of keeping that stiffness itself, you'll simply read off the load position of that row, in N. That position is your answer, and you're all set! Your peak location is 90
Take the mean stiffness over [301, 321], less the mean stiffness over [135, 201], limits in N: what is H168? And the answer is -14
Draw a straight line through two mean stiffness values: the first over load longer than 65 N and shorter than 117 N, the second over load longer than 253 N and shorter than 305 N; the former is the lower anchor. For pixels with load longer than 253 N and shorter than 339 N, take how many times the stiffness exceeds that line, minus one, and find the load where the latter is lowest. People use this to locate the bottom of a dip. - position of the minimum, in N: 324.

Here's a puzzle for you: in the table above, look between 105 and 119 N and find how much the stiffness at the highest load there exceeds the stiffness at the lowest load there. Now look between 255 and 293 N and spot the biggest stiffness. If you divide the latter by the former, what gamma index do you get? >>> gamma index 17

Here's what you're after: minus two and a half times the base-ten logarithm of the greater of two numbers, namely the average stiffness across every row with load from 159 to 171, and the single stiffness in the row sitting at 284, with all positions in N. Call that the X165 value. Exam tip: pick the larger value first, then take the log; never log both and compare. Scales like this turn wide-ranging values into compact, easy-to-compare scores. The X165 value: -5.78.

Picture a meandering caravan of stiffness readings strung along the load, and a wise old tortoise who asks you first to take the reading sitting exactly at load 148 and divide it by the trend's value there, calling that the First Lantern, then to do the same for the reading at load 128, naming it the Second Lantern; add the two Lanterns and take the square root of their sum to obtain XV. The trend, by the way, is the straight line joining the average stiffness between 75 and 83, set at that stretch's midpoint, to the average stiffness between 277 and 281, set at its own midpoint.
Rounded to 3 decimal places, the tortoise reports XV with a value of 1.383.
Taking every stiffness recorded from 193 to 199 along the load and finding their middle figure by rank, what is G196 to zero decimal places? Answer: 197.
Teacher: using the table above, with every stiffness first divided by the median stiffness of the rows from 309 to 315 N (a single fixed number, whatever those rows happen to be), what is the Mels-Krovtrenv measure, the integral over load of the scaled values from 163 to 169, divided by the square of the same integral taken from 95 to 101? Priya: 0.140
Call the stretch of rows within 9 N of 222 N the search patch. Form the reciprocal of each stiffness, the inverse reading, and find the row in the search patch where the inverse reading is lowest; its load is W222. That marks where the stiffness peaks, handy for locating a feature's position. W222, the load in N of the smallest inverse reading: 218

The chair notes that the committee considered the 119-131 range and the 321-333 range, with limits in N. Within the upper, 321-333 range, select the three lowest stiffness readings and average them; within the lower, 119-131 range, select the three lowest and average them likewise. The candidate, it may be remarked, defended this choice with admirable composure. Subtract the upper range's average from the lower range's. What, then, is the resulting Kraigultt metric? 15.9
